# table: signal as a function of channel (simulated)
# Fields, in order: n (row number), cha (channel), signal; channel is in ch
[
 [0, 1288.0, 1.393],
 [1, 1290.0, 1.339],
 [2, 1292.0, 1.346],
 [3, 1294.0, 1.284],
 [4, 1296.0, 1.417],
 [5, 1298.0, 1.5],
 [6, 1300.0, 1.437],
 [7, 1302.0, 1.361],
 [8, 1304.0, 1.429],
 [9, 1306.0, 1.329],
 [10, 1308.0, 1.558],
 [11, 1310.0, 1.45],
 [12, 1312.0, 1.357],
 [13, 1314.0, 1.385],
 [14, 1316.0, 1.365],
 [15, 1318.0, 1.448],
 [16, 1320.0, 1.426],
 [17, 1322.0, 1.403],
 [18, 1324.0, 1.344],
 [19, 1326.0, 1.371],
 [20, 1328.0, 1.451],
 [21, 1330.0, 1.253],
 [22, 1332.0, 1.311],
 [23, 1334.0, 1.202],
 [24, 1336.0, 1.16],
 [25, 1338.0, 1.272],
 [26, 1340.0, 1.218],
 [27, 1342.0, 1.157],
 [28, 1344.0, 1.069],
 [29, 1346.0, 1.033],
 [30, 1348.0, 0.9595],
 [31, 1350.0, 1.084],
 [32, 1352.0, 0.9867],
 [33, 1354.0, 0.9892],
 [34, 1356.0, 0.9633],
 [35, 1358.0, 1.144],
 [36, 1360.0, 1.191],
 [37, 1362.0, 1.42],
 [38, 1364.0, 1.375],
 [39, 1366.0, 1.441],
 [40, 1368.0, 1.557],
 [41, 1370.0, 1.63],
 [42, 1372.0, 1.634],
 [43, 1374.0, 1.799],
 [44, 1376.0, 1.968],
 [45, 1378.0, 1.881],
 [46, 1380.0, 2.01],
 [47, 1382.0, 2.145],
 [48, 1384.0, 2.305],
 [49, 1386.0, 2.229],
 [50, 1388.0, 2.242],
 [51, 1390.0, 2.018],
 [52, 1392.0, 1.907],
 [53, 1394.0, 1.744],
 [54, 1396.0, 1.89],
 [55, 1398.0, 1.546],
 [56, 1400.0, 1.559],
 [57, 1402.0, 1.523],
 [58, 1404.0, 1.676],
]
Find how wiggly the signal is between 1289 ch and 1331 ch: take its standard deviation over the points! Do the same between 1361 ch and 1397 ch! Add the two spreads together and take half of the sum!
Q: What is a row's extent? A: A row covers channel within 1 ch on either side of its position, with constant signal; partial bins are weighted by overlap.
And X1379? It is 0.18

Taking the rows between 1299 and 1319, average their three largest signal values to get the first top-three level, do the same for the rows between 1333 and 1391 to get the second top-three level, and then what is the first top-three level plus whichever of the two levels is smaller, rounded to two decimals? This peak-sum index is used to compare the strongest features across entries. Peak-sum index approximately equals 2.97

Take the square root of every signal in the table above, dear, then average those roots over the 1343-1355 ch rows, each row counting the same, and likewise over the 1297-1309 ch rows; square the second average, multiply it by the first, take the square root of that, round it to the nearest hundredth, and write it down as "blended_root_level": 1.20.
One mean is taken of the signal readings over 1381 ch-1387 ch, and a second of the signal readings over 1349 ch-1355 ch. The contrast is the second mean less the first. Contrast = -1.2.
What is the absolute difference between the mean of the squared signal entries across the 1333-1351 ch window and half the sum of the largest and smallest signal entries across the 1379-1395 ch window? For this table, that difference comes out 0.74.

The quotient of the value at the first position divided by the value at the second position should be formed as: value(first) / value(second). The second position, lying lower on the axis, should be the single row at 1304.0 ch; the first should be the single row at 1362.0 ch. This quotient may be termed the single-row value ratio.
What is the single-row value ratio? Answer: 0.99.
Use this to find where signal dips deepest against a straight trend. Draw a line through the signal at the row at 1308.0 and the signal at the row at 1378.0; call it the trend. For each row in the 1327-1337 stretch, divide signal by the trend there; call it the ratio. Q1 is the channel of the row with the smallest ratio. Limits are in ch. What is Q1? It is 1336.0 ch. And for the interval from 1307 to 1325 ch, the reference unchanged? 1324.0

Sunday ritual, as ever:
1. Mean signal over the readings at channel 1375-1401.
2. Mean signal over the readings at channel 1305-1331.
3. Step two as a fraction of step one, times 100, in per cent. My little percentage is 71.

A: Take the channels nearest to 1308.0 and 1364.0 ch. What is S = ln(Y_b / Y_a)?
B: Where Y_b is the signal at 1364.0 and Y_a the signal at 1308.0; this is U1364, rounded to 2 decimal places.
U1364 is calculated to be -0.12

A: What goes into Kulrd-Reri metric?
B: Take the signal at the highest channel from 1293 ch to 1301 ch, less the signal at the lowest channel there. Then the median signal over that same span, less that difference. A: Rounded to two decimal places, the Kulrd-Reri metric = 1.27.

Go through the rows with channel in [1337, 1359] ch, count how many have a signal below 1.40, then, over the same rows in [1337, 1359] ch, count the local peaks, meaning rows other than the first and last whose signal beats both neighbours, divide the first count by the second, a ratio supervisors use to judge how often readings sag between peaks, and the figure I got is 5.5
